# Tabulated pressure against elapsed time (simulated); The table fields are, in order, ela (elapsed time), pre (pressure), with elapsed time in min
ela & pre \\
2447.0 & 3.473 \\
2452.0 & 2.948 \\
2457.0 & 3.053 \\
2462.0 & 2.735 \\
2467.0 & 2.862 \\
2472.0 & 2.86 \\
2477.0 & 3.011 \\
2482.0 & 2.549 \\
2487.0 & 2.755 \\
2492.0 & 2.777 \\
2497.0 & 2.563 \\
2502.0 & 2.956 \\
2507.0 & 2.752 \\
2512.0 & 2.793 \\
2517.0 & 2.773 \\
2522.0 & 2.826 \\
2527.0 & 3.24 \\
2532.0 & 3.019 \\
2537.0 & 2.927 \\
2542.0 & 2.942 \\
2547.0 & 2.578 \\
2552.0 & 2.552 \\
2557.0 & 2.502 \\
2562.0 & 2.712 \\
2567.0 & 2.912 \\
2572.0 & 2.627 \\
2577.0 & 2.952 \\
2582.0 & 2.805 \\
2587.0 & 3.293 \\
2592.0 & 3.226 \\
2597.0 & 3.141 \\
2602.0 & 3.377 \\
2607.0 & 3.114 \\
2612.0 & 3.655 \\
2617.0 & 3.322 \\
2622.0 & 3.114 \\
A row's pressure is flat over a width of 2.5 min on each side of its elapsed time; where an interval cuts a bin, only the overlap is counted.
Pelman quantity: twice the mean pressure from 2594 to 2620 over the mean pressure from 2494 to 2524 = 2.39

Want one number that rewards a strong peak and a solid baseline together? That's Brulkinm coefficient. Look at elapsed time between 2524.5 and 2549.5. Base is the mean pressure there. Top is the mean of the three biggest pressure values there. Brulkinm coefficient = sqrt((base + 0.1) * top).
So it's 3.1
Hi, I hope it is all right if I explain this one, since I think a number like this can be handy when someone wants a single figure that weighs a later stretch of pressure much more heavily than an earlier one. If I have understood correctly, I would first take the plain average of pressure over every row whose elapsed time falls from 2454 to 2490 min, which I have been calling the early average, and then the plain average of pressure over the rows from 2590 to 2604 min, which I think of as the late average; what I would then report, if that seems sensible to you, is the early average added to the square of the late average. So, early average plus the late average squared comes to 13.4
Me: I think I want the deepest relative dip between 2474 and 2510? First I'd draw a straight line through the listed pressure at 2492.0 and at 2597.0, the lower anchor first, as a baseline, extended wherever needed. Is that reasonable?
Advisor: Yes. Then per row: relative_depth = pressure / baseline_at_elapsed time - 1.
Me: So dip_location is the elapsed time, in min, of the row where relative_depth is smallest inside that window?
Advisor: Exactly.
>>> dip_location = 2497.0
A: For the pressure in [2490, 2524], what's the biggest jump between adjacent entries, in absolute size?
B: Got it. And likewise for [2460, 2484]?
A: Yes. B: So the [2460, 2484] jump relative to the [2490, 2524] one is 1.2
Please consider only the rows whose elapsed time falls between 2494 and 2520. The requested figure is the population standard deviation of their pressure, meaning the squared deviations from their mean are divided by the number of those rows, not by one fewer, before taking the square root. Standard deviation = 0.13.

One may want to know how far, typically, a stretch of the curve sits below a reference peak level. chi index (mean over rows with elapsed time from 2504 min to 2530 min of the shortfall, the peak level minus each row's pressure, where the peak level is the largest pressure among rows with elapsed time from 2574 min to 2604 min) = 0.50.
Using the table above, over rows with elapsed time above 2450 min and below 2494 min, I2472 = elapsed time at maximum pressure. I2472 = 2457.0 min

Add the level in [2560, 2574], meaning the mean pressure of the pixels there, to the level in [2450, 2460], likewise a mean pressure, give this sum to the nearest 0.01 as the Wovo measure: 5.75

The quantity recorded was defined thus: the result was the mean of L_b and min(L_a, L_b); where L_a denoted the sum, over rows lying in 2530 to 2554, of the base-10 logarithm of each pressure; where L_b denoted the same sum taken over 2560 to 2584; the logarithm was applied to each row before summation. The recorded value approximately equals 2.23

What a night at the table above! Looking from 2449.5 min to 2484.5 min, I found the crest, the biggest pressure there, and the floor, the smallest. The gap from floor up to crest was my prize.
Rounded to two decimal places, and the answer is 0.50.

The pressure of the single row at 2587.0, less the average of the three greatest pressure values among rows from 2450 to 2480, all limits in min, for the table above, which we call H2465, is 0.3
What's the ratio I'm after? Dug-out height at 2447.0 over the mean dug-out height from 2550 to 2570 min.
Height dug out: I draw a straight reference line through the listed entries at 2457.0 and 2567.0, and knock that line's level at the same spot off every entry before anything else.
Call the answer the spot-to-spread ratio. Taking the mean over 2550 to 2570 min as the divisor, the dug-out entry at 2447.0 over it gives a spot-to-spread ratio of -1.6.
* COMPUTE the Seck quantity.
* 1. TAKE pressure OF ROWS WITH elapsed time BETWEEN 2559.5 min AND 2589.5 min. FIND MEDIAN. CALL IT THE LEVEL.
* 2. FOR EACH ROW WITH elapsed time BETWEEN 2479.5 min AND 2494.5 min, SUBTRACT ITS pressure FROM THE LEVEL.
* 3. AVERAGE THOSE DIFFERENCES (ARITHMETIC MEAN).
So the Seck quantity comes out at 0.16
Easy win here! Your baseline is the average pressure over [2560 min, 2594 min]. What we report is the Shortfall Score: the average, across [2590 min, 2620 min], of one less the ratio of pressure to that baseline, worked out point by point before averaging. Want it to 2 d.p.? -0.13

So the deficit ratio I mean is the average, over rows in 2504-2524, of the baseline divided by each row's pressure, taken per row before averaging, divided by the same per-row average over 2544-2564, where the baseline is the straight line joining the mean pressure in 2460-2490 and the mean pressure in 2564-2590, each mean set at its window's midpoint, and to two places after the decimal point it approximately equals 0.91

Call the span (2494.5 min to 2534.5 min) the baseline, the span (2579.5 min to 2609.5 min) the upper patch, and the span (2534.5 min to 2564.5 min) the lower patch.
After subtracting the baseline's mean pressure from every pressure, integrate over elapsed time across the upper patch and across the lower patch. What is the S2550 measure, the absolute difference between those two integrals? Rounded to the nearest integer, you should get 14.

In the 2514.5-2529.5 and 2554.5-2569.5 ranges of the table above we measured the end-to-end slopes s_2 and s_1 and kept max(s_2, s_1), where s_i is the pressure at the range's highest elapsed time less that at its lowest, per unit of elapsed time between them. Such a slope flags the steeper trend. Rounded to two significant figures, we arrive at 0.047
